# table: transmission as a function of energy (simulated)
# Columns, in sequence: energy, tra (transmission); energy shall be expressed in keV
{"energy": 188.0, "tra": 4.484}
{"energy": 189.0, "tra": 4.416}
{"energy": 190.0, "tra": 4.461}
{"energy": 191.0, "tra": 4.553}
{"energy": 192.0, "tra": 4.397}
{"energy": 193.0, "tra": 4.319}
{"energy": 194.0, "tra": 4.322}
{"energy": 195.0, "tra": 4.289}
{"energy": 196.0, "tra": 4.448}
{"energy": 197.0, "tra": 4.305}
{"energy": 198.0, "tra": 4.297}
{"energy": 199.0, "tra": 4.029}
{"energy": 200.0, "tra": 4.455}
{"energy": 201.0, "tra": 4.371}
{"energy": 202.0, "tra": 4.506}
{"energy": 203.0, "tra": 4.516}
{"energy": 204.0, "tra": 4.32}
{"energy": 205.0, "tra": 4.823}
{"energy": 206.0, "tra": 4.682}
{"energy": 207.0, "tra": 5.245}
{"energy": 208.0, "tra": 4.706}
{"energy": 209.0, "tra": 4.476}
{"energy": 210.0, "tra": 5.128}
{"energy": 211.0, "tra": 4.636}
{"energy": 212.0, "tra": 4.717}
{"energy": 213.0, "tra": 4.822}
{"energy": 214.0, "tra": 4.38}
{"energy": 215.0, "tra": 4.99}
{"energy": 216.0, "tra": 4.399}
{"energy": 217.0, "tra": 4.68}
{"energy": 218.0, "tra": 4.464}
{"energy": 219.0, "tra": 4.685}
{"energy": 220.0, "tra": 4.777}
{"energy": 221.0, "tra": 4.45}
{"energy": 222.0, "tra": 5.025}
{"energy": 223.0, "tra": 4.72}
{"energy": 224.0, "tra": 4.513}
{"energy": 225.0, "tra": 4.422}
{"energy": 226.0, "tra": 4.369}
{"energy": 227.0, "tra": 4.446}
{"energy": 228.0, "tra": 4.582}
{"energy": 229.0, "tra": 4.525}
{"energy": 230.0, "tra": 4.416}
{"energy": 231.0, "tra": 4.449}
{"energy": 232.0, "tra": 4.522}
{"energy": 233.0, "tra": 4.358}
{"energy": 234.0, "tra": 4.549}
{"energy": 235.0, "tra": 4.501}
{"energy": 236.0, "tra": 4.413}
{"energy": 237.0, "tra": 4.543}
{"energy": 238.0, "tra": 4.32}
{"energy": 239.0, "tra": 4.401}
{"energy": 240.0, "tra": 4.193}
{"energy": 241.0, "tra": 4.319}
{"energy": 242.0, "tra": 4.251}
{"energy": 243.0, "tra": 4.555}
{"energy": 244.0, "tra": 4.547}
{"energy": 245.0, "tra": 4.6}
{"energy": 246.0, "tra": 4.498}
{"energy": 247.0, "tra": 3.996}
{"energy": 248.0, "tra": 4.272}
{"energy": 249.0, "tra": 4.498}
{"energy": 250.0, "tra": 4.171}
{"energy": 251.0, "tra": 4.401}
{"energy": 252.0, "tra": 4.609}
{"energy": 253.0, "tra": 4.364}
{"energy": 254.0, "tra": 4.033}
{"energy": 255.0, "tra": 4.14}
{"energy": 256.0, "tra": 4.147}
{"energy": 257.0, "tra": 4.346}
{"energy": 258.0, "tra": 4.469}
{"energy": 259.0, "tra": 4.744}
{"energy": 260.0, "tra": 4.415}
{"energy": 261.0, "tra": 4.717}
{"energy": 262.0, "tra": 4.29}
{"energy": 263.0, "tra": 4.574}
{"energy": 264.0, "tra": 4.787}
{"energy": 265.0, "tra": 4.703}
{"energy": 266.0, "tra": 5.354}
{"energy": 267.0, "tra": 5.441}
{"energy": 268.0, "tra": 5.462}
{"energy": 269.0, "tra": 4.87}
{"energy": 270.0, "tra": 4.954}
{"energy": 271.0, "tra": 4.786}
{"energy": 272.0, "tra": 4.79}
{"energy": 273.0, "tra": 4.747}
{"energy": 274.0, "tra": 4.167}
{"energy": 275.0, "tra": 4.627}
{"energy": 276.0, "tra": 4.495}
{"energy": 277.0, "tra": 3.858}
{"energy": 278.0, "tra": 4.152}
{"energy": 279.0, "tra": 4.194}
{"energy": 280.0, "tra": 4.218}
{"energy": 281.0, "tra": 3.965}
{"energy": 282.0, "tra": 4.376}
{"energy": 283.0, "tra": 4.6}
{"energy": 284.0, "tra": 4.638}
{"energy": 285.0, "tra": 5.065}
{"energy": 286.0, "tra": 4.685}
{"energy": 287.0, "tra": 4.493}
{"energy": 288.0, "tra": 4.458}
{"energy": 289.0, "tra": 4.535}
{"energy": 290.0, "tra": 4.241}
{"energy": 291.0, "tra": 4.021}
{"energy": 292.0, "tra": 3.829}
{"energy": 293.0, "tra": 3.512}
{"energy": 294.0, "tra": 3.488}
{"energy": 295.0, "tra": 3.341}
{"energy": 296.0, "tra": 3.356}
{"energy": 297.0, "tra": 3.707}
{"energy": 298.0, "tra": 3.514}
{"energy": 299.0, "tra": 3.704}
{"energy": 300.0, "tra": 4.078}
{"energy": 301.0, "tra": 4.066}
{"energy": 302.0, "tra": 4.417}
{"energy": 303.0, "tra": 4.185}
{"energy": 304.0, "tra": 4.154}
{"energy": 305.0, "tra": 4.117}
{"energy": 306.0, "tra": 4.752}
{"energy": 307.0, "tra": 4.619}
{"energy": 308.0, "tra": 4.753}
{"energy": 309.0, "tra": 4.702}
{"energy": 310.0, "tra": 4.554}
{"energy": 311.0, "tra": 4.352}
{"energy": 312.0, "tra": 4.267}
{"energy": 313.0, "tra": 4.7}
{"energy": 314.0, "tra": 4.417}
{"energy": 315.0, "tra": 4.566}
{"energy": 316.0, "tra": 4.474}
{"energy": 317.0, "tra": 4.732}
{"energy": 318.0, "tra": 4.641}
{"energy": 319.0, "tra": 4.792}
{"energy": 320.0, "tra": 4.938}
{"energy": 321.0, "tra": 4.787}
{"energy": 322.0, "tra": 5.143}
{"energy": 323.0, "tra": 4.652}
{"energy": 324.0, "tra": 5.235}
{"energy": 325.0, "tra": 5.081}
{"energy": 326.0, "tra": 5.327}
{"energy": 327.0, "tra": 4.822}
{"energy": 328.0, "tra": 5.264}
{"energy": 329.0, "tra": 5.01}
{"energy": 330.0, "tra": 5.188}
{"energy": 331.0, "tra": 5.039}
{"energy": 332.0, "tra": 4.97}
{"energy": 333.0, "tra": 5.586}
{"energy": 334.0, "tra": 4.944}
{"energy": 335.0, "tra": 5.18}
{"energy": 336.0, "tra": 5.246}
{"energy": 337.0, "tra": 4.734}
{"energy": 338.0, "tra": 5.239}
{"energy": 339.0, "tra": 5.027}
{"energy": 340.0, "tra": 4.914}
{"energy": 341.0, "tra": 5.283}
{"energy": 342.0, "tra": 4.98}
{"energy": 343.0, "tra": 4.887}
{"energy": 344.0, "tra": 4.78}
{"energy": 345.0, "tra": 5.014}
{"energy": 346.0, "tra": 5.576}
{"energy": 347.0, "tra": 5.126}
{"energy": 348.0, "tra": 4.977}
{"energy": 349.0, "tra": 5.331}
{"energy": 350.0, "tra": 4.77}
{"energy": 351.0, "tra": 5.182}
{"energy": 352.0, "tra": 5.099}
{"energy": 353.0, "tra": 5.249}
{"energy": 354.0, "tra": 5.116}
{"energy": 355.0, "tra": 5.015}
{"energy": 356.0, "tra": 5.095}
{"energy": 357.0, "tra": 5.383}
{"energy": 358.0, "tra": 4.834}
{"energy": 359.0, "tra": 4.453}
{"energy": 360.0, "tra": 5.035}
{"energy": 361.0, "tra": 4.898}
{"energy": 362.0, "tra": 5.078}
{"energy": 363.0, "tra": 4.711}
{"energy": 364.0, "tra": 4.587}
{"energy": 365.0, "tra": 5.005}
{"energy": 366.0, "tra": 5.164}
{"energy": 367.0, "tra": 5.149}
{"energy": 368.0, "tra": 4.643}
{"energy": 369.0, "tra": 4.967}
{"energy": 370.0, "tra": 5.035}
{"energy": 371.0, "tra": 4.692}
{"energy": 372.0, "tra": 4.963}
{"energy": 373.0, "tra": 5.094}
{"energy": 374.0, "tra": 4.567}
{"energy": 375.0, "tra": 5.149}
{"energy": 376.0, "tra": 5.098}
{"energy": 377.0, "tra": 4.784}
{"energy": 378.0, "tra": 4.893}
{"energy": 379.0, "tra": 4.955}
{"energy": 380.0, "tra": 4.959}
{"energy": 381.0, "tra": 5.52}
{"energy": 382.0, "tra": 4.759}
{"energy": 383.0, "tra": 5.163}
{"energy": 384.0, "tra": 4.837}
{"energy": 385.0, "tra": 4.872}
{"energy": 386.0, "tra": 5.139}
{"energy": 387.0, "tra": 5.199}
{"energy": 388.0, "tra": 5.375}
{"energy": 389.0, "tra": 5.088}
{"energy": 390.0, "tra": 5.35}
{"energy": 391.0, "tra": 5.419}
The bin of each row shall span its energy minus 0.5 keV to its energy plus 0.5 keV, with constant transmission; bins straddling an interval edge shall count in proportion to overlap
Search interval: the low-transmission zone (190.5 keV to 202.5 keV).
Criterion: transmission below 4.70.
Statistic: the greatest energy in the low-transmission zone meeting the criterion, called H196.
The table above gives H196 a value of 202.0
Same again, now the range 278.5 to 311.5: 311.0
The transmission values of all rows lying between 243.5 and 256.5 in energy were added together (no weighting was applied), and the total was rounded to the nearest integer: 56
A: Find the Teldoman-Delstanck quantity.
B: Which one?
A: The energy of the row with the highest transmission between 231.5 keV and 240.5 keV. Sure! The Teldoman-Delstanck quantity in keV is 234.0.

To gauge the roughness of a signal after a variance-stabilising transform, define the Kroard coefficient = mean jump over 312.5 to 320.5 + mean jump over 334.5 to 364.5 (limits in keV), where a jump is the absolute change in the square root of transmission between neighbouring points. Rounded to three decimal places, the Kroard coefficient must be 0.102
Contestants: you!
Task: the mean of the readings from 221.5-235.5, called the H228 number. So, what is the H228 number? 4.53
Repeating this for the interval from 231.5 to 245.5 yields 4.43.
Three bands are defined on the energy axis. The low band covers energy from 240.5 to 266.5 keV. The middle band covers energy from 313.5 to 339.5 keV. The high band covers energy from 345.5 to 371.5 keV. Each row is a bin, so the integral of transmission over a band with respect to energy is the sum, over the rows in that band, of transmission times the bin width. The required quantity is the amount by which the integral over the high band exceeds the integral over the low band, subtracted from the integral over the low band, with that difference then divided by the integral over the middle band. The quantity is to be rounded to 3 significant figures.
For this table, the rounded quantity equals 0.786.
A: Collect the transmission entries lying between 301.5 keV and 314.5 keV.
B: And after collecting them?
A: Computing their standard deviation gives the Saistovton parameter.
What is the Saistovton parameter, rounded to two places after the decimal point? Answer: 0.23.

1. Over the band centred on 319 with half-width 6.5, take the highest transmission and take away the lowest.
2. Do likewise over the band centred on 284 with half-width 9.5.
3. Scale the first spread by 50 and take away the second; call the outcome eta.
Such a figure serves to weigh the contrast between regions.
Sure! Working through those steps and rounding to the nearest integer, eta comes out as 39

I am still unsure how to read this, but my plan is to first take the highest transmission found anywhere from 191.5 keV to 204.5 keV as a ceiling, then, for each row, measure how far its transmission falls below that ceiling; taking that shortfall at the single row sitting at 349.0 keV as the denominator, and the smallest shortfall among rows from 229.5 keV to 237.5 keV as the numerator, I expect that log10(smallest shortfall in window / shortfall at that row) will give -1.4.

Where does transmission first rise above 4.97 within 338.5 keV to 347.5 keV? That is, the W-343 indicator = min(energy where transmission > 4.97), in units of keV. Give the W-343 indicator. 339.0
